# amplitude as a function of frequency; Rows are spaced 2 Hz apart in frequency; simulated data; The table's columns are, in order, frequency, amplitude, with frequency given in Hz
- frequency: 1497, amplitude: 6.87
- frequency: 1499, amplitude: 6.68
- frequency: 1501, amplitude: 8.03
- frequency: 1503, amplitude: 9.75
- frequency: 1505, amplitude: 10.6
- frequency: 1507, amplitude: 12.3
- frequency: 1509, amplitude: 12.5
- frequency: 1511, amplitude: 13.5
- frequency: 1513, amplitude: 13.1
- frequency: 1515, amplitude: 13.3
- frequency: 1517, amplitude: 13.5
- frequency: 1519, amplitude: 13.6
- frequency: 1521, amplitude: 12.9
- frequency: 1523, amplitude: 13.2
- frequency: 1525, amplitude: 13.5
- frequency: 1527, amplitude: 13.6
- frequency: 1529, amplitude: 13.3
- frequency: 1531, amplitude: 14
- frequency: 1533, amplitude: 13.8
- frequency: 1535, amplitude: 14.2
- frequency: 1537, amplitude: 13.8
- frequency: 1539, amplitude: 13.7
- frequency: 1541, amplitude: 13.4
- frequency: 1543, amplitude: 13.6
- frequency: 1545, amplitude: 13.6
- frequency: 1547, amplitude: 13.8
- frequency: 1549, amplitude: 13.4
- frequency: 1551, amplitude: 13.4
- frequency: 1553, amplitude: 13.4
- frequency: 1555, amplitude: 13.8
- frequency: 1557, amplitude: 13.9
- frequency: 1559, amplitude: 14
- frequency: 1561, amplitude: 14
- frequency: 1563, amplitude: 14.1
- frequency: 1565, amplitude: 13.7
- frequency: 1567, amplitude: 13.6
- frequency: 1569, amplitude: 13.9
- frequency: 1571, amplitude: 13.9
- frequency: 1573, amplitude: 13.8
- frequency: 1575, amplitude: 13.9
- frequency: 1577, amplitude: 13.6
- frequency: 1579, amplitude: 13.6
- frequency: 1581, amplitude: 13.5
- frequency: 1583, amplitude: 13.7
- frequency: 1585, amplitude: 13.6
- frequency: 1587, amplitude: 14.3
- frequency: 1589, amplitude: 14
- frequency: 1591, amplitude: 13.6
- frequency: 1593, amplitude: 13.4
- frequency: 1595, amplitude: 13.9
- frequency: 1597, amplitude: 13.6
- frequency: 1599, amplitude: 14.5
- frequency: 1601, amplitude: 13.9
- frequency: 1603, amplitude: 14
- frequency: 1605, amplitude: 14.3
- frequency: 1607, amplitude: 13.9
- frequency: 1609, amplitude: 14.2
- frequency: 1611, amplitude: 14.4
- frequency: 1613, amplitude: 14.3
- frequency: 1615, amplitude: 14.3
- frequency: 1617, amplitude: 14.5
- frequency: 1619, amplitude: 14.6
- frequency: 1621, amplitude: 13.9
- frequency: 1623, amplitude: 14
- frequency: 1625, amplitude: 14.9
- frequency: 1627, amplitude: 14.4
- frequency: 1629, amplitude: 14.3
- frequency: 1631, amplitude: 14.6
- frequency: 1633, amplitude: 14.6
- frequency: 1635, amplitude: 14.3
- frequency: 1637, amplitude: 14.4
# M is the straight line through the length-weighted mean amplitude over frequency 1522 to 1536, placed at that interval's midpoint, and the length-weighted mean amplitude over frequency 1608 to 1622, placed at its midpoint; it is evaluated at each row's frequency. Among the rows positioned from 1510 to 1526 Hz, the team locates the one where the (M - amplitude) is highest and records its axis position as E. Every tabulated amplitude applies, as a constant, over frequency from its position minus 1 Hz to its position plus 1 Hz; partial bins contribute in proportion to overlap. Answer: 1521 Hz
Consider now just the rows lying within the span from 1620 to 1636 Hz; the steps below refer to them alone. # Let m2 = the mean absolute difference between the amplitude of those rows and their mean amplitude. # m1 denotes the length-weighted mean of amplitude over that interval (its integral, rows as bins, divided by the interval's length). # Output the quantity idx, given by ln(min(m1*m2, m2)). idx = -1.39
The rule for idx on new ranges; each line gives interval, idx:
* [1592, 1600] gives -1.05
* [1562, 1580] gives -1.93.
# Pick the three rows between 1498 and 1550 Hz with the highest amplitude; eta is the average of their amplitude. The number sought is 14.00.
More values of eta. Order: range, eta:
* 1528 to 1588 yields 14.20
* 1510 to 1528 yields 13.57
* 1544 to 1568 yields 14.03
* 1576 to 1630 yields 14.67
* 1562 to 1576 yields 13.97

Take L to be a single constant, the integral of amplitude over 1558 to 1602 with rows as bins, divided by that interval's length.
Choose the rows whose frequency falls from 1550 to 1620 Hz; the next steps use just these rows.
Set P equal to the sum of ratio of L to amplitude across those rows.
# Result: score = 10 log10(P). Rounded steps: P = 35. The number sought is 15.4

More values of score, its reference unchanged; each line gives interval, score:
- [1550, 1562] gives 7.8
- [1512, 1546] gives 12.4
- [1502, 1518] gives 9.6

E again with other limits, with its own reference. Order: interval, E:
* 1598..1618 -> 1607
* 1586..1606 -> 1593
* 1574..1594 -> 1593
